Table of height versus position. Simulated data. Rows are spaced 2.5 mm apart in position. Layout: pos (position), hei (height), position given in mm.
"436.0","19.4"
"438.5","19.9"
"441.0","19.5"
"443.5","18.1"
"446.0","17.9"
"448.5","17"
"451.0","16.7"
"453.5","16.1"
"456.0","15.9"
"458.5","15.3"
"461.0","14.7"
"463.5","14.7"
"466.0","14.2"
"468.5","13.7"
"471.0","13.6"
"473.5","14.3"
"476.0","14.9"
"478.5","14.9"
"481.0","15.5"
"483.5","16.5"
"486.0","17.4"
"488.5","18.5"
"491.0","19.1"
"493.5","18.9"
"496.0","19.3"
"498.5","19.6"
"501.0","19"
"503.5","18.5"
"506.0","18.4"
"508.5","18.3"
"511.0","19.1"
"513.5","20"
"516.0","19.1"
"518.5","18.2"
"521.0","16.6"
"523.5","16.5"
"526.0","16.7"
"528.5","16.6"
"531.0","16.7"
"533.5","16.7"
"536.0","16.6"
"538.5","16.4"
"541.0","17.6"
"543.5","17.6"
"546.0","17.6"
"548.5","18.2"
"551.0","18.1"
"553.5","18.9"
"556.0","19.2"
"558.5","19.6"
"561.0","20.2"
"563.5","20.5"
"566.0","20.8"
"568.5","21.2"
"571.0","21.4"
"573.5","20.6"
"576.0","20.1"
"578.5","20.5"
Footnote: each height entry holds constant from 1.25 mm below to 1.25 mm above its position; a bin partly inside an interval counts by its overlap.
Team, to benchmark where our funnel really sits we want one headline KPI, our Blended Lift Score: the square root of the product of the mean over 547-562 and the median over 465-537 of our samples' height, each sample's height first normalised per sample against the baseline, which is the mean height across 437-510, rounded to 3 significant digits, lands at 1.05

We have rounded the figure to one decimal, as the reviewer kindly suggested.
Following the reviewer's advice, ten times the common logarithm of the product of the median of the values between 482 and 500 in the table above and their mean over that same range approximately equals 25.4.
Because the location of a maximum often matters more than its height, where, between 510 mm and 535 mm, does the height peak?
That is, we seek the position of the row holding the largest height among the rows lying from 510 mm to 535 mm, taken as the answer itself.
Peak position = 513.5 mm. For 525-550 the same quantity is 548.5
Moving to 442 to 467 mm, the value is 443.5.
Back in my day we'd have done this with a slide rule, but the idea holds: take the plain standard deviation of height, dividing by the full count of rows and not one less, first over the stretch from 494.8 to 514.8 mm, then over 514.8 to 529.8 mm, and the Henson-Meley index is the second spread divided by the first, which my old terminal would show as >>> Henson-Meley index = 1.8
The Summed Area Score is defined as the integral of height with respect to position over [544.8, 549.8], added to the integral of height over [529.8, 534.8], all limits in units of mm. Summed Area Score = 173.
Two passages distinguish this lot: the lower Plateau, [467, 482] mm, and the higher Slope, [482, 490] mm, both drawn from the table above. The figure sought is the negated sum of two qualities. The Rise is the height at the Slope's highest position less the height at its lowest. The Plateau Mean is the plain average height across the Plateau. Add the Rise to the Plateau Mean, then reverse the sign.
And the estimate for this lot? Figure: -16.5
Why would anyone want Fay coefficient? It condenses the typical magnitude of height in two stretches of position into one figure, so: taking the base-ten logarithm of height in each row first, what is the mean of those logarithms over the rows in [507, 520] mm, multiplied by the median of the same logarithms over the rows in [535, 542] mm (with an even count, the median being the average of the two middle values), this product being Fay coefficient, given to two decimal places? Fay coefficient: 1.56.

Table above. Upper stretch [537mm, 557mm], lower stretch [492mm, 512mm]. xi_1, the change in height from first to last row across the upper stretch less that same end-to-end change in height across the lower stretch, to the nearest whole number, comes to 3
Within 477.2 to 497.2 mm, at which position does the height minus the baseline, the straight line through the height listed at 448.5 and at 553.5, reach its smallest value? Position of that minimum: 478.5 mm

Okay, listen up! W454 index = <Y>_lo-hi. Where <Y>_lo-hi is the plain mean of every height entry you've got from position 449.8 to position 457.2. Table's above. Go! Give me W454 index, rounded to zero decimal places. 16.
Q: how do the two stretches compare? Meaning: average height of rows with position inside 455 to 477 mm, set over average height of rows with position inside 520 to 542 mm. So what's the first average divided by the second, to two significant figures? 0.87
